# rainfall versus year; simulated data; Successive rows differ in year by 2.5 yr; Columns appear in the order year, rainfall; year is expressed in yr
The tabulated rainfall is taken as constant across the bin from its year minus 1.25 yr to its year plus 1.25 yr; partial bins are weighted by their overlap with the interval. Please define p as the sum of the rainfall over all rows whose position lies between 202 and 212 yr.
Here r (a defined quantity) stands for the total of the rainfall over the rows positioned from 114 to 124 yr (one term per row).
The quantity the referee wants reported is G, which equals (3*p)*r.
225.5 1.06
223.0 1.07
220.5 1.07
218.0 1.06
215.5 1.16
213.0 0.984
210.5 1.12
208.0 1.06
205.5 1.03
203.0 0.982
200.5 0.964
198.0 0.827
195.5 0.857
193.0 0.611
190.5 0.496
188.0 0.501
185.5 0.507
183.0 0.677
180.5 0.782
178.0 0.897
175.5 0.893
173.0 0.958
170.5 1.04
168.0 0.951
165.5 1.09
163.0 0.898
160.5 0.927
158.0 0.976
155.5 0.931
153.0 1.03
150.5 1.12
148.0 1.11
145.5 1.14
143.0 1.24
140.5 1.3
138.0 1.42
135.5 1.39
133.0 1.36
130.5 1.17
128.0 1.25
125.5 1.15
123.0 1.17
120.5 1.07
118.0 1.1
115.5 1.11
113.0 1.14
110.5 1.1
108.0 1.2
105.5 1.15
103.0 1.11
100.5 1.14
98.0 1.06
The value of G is 56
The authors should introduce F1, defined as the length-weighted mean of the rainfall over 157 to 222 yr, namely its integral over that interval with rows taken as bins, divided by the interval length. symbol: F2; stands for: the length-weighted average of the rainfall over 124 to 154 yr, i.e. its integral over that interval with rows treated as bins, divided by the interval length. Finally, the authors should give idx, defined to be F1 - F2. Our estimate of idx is -0.33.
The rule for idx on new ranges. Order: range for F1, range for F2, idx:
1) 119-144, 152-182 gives 0.31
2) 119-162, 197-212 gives 0.16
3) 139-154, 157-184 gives 0.24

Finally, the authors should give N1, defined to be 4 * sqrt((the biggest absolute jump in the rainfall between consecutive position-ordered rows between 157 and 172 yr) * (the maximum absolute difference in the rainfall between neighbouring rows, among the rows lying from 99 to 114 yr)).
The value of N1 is 0.55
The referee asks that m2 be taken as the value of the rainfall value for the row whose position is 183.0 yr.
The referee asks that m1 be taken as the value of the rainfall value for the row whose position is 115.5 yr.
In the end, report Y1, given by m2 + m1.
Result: 1.79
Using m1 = 1.11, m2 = 0.677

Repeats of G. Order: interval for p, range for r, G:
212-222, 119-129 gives 59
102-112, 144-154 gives 60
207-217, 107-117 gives 59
